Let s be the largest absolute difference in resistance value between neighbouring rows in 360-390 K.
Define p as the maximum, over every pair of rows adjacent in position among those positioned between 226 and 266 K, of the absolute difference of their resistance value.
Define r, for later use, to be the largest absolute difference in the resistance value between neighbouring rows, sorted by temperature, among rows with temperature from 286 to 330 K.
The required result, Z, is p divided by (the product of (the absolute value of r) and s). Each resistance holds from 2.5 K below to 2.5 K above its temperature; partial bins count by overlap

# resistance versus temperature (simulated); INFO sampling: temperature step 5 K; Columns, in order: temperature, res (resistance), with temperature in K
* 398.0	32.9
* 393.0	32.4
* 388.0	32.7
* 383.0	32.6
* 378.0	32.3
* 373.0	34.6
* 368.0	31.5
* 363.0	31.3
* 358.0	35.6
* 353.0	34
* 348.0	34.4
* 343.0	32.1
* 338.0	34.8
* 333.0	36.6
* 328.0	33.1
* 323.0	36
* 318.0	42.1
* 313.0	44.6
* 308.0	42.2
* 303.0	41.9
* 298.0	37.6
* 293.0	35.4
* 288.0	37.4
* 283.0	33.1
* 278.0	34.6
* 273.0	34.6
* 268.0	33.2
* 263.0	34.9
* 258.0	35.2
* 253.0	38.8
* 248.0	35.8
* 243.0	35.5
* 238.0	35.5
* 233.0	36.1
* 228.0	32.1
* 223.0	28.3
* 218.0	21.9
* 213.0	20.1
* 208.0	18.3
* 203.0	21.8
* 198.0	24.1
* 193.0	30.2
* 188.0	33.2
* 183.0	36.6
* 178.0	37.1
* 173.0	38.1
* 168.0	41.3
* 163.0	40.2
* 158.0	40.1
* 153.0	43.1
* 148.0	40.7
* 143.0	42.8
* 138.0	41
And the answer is 0.21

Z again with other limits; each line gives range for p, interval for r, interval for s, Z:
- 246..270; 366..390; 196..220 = 0.33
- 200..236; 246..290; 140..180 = 0.47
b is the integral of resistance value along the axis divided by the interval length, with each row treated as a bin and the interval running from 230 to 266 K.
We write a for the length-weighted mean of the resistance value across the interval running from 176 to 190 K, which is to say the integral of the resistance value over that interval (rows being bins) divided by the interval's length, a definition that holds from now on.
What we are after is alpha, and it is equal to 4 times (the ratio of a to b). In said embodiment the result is 3.98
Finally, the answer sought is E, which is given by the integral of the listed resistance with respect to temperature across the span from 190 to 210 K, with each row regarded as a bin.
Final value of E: 479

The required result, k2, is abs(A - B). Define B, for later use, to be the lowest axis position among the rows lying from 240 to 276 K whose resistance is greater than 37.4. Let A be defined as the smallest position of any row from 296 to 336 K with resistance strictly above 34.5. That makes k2 45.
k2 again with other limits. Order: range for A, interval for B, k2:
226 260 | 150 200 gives 80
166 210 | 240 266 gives 85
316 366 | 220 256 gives 65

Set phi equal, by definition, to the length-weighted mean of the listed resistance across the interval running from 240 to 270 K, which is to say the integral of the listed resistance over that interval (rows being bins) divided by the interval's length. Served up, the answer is 35.6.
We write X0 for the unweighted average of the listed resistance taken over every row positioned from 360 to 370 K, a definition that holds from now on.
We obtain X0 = 31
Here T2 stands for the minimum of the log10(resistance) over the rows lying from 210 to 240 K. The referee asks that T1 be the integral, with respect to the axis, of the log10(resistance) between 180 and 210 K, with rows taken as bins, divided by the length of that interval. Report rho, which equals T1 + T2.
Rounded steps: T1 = 1.43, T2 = 1.30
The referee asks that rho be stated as 2.73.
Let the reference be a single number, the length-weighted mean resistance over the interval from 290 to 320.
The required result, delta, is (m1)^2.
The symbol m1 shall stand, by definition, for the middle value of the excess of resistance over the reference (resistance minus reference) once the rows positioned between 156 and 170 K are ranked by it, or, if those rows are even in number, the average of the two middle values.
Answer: 0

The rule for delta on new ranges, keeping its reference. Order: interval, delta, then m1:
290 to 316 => 2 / 1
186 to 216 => 310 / -18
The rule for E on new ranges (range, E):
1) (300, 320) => 852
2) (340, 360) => 680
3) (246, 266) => 722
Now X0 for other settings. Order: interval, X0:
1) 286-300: 37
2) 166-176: 40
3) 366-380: 33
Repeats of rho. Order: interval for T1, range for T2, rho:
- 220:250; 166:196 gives 3.00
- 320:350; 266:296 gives 3.06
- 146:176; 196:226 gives 2.87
